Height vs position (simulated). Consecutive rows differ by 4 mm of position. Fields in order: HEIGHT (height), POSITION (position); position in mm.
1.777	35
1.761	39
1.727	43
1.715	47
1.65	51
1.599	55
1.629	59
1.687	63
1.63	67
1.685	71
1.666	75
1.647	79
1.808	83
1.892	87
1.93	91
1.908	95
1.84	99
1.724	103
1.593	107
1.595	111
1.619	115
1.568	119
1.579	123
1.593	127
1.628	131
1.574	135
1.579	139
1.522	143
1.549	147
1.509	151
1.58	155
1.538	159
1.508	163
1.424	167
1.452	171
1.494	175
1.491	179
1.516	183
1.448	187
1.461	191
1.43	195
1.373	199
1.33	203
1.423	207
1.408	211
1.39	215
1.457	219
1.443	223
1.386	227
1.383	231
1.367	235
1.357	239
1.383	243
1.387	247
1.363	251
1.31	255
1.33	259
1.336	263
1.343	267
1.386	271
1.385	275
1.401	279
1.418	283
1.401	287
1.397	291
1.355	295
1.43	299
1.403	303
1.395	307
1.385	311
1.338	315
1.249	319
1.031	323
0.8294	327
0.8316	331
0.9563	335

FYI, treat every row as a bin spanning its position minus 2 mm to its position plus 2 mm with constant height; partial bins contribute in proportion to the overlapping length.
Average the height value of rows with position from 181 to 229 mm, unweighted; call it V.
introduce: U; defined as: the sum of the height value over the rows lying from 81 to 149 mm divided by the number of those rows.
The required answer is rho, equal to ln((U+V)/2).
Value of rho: 0.438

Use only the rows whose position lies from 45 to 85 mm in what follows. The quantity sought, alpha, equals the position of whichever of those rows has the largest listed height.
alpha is 83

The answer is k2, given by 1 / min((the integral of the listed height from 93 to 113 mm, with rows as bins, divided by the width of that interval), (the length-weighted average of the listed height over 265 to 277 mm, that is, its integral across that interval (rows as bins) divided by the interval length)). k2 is 0.73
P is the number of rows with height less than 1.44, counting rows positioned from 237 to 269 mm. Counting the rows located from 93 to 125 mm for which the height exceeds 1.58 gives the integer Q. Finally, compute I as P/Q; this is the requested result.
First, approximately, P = 8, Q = 6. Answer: 1.33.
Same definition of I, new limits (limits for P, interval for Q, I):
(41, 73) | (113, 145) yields 0.00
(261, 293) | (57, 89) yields 1.00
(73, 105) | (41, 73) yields 0.00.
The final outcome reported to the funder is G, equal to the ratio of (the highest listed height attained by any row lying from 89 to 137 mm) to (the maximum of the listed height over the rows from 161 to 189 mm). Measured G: 1.27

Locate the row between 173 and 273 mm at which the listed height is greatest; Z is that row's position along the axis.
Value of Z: 183 mm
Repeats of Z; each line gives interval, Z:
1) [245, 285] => 283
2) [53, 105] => 91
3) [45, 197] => 91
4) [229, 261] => 247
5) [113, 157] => 131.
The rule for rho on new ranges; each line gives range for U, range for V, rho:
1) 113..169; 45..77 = 0.474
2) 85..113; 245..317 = 0.457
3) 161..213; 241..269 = 0.334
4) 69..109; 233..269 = 0.445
